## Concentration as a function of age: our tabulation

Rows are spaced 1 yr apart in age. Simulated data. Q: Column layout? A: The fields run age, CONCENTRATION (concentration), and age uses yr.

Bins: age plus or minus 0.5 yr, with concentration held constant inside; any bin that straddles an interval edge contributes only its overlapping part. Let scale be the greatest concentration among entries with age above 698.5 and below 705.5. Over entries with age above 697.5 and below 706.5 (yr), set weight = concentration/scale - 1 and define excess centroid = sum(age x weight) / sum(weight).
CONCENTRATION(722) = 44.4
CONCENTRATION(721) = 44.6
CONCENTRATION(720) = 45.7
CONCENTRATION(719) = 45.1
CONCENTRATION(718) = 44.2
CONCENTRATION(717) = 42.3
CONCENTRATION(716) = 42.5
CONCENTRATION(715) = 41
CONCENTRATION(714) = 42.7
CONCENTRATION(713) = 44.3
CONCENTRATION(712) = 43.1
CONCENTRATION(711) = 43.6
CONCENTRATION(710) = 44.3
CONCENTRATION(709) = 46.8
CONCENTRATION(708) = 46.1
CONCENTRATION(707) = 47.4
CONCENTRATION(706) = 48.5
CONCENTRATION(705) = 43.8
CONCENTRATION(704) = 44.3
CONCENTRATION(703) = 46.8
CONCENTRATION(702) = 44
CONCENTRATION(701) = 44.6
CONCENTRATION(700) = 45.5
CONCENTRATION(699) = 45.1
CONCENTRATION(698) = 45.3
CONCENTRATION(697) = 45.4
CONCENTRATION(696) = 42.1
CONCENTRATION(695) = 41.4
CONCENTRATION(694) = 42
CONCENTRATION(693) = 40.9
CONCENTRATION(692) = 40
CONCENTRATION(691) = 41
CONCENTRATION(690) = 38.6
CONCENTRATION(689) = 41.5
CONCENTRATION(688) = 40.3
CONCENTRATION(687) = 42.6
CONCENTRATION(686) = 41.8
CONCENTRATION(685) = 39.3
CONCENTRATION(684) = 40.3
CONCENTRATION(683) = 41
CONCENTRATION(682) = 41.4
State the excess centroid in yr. 701.3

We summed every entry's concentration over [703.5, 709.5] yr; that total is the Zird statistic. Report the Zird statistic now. 277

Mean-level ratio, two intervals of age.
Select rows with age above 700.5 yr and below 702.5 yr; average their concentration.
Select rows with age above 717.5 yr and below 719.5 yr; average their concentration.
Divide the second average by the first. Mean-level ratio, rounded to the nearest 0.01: 1.01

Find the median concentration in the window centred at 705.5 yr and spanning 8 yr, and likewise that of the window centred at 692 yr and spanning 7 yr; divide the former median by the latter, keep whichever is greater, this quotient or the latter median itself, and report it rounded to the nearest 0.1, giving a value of 41.0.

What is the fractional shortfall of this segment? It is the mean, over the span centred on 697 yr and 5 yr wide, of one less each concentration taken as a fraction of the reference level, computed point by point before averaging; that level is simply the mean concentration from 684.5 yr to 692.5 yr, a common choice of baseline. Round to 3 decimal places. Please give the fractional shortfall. -0.079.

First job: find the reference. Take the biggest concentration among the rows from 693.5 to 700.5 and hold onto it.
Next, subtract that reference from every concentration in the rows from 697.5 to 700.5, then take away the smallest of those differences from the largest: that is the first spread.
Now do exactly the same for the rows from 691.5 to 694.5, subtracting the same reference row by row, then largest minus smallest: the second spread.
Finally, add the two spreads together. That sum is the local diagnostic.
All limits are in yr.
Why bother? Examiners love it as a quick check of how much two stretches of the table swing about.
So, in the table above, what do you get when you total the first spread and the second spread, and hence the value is 2.4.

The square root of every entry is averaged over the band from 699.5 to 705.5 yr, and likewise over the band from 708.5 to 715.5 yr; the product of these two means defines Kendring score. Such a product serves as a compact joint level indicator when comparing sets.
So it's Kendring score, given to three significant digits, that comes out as 44.2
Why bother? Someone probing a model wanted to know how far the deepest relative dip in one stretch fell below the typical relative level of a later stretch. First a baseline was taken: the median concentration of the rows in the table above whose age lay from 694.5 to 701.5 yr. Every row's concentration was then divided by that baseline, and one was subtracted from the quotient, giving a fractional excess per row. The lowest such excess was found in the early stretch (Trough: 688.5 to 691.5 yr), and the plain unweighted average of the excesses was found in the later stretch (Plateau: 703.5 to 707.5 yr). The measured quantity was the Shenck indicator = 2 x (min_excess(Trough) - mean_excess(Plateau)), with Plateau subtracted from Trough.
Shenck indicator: -0.33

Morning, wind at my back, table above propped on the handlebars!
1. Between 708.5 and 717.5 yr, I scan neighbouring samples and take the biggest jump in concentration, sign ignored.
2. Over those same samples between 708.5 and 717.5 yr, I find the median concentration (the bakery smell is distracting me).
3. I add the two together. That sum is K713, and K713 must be 46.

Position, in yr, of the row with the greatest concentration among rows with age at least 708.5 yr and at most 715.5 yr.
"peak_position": 709 yr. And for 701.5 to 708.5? 706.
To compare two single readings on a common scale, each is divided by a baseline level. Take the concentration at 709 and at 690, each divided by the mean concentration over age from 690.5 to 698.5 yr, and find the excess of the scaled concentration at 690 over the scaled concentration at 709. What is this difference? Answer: -0.19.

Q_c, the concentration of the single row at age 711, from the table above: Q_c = 43.6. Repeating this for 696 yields 42.1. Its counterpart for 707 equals 47.4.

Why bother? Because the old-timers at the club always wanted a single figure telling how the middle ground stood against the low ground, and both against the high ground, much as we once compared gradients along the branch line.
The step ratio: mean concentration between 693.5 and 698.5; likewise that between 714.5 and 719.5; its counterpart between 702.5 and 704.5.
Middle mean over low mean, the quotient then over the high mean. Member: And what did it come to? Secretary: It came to 0.0245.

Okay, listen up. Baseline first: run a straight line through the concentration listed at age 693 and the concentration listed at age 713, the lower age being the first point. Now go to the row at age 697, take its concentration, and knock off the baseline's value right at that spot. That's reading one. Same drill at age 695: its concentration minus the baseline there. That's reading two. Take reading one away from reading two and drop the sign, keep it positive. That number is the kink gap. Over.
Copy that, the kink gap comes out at 3.7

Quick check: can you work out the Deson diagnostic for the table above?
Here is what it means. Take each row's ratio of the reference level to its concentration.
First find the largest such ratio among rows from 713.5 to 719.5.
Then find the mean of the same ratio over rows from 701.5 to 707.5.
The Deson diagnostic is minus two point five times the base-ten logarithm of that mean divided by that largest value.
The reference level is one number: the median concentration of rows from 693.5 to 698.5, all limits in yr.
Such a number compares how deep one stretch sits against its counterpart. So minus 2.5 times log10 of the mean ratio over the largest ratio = 0.12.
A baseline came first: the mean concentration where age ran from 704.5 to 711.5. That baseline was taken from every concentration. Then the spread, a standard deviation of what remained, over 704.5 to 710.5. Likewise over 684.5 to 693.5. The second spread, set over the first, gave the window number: 0.7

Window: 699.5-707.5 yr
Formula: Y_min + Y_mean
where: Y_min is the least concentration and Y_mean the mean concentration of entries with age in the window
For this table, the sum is 89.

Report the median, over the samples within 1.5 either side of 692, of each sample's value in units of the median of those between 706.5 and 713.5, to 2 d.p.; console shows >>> 0.92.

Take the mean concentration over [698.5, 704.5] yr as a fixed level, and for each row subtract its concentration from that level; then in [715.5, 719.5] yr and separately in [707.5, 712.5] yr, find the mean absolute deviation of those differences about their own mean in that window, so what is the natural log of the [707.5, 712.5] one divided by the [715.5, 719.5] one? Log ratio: 0.17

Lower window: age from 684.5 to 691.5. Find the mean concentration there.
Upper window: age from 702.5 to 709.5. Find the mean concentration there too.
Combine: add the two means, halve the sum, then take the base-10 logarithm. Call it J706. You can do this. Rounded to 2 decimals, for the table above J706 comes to 1.64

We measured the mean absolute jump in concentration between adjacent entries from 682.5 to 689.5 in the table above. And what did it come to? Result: 1.42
